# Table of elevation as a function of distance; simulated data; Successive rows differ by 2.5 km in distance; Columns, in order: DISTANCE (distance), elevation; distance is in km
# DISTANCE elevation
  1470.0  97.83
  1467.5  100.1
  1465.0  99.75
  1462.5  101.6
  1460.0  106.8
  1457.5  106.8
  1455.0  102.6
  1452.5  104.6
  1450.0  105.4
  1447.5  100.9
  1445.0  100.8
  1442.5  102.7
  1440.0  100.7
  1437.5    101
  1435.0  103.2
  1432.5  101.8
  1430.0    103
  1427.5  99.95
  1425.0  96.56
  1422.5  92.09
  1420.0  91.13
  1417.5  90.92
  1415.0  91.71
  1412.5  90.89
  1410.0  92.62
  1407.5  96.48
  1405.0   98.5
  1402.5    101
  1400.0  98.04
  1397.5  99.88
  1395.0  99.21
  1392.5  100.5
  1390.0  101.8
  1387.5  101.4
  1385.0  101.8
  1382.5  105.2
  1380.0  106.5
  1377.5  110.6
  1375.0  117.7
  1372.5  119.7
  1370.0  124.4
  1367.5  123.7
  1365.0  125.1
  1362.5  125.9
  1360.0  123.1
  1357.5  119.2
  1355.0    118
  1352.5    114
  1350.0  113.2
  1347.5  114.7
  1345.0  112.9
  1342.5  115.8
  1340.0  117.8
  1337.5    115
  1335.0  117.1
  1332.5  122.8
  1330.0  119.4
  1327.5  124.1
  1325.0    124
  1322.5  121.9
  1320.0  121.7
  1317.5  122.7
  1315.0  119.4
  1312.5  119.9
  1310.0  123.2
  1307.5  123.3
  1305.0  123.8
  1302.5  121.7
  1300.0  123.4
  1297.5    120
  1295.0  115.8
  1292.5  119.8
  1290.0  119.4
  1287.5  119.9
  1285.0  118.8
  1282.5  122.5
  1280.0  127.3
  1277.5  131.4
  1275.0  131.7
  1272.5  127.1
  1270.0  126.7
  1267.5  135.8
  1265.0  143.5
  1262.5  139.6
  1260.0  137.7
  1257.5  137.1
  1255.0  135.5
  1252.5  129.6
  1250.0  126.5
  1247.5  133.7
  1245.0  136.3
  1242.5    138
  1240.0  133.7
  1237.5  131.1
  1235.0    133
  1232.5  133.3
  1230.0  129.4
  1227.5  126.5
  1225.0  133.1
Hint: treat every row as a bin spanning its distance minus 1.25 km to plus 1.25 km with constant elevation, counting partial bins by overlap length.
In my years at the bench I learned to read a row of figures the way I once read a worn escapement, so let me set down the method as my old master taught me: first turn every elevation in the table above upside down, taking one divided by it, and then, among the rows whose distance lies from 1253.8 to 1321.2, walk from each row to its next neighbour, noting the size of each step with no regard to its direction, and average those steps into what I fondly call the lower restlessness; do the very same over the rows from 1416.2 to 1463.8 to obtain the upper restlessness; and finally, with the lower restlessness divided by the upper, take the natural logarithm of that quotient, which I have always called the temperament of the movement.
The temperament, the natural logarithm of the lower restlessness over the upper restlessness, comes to -0.23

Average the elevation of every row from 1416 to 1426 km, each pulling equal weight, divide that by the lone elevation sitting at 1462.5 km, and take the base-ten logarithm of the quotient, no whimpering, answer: -0.04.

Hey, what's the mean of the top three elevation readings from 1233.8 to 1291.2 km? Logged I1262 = 140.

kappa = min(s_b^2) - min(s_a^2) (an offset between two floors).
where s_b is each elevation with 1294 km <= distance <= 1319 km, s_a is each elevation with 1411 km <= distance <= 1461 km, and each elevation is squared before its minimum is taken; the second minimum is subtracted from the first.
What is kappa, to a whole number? 5149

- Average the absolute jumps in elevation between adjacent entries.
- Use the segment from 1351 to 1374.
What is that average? 2.4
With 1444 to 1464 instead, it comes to 2.4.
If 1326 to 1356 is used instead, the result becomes 2.9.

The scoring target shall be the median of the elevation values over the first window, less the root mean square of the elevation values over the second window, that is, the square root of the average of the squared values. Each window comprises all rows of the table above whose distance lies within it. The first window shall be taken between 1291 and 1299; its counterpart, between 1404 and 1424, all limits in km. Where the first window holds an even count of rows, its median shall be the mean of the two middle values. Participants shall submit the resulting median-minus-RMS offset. 27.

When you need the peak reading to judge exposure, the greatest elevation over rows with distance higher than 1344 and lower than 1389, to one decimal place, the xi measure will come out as 125.9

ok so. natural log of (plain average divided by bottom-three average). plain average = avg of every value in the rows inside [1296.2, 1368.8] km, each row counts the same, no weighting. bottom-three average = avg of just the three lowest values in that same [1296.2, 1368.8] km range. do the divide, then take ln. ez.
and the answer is 0.059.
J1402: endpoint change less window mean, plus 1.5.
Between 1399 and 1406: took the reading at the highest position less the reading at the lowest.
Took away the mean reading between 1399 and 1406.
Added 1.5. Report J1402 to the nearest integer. -97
